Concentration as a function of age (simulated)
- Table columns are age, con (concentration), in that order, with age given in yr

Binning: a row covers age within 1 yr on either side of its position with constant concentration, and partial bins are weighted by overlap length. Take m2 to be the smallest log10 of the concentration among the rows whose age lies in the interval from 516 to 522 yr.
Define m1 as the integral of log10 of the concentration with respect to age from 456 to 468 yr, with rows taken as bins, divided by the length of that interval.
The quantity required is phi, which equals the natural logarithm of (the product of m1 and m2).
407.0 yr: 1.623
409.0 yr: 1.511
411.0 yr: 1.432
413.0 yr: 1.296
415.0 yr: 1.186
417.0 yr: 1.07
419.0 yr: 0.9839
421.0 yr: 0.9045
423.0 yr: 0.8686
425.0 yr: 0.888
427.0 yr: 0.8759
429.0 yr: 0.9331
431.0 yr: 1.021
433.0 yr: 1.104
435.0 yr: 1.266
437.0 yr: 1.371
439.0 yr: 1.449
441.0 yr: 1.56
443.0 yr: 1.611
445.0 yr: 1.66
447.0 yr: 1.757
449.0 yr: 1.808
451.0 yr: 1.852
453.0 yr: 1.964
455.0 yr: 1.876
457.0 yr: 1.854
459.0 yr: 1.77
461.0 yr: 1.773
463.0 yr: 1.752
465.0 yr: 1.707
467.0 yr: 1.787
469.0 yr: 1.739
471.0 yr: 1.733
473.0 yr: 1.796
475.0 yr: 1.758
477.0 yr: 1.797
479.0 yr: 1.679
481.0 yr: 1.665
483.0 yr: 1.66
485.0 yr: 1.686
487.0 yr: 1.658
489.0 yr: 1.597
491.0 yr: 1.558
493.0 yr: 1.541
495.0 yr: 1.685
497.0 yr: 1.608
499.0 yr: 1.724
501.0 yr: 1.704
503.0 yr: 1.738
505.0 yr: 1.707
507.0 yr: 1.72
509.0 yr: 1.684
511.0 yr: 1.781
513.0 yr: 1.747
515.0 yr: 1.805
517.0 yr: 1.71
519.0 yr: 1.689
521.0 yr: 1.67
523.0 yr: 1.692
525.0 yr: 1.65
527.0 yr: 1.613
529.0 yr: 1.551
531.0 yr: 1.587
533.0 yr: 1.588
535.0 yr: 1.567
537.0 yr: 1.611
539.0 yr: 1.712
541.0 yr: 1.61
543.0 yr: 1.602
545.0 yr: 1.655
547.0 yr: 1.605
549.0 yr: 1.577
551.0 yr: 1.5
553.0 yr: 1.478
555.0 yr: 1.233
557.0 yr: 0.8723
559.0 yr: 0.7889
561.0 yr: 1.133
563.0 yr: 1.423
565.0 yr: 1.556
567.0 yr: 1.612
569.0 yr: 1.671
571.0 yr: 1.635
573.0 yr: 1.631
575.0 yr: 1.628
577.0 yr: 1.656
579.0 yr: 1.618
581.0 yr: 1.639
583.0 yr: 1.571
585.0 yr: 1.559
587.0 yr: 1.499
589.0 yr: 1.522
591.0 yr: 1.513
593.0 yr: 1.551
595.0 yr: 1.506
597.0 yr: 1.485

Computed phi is -2.9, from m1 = 0.249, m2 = 0.22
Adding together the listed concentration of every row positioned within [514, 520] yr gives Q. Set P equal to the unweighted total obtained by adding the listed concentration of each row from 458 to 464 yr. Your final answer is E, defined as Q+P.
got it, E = 10.5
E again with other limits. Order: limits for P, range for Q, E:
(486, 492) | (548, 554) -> 9.4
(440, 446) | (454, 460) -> 10.3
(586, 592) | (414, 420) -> 7.8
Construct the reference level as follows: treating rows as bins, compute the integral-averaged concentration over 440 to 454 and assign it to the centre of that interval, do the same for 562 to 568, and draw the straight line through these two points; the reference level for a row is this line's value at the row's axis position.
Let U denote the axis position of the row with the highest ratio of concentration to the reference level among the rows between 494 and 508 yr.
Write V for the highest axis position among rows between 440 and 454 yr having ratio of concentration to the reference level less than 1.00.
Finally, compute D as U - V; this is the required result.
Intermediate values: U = 503.0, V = 445.0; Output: 58 yr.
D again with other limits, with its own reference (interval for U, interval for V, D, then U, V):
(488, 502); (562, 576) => -64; 499.0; 563.0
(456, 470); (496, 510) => -40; 457.0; 497.0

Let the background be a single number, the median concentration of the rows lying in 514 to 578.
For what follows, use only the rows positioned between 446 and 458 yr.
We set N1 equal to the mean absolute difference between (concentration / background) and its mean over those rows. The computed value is 0.0287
